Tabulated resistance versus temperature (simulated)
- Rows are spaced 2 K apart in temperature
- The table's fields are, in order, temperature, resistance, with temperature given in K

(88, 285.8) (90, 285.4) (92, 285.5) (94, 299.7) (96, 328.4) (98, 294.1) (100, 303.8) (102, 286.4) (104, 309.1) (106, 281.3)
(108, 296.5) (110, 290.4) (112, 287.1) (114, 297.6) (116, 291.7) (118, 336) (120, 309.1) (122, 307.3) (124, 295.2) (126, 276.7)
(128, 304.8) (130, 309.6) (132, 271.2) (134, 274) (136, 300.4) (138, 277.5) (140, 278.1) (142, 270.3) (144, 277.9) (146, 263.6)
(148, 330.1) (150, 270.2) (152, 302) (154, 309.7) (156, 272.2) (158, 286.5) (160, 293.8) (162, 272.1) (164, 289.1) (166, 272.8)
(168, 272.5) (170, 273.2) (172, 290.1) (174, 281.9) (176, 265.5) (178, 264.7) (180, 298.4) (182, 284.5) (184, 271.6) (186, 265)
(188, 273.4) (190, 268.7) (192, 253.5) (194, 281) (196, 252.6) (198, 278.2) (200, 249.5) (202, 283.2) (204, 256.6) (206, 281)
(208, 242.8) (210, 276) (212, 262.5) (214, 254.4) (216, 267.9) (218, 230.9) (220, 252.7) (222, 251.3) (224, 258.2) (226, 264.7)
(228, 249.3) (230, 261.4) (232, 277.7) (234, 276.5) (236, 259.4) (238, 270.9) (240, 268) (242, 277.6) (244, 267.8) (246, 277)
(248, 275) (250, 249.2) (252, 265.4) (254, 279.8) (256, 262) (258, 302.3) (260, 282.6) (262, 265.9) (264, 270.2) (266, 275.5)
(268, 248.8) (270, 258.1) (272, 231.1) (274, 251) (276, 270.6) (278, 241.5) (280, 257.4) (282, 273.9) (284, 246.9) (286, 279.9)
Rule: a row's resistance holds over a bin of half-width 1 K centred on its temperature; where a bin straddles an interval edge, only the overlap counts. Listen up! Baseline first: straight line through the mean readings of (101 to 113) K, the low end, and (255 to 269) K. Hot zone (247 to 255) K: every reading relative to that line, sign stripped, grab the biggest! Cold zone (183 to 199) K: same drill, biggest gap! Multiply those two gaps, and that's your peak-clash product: 696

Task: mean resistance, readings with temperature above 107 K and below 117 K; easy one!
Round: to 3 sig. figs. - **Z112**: 293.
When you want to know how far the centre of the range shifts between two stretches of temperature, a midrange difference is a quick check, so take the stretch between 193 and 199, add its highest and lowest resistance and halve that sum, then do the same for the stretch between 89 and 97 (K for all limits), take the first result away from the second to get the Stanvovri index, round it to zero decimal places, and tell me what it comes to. 40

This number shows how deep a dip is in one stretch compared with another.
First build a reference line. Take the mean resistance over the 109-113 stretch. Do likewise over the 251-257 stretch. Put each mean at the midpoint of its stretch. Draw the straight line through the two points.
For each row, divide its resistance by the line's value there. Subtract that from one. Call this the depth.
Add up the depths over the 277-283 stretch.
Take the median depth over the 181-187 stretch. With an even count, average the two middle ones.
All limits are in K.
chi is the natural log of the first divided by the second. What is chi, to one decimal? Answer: 1.3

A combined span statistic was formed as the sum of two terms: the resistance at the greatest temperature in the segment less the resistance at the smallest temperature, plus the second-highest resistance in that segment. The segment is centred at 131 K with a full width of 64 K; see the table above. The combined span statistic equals 298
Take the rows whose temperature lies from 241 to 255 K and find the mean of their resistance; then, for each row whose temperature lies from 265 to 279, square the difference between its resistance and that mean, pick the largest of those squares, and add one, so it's 1534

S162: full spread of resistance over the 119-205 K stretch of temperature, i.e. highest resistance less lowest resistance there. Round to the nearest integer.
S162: 81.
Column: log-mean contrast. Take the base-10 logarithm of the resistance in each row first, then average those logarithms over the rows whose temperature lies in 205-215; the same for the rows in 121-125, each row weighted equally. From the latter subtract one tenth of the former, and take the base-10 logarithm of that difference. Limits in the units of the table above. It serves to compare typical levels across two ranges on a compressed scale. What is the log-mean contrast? 0.350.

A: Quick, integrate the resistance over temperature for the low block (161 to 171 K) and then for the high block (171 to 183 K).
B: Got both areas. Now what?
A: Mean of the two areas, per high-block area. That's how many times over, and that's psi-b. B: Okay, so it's 0.91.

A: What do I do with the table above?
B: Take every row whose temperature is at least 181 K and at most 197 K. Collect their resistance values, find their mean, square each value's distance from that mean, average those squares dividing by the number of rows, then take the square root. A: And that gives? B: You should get 10.8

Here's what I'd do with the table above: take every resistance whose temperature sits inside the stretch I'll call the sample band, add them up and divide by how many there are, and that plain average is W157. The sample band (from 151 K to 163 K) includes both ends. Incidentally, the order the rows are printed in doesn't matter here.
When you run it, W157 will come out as 289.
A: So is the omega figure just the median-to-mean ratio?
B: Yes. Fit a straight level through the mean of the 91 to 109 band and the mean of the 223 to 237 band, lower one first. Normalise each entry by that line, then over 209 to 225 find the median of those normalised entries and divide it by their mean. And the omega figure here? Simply 1.00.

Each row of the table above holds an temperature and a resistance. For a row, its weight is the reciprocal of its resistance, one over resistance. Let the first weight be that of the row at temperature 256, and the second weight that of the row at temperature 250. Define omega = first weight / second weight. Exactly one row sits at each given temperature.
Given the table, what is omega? 0.95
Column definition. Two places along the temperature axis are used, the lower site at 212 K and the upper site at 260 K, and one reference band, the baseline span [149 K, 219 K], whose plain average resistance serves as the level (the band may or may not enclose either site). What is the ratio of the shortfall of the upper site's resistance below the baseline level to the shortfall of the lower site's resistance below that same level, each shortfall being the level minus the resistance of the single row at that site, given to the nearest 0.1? -1.0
